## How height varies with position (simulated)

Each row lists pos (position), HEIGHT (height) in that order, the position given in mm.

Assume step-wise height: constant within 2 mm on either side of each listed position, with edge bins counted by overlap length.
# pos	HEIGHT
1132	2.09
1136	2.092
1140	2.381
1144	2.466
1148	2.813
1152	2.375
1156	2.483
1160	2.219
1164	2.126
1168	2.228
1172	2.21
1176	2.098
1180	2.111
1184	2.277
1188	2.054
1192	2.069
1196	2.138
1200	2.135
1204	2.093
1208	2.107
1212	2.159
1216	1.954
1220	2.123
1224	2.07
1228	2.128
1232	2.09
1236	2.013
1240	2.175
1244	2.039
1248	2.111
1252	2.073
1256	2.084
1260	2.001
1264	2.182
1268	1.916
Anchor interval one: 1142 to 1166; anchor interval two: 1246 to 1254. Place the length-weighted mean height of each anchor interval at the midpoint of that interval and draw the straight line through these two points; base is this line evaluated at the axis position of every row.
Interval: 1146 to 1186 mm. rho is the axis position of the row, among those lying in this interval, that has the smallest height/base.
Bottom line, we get 1164 mm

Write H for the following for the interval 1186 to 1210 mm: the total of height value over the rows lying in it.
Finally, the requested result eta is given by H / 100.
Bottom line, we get 0.13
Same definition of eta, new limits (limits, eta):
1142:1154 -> 0.08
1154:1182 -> 0.15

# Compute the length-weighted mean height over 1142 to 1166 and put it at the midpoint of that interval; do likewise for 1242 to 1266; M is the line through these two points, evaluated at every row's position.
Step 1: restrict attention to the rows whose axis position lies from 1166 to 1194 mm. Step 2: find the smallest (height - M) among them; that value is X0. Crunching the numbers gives -0.247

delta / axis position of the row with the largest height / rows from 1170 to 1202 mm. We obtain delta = 1184 mm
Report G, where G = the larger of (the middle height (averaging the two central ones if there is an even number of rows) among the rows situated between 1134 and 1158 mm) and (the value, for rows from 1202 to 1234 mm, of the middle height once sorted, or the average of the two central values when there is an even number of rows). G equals 2.42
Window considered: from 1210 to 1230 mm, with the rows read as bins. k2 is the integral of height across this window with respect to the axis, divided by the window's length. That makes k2 2.09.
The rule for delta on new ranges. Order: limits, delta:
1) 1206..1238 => 1212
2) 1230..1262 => 1240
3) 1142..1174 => 1148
